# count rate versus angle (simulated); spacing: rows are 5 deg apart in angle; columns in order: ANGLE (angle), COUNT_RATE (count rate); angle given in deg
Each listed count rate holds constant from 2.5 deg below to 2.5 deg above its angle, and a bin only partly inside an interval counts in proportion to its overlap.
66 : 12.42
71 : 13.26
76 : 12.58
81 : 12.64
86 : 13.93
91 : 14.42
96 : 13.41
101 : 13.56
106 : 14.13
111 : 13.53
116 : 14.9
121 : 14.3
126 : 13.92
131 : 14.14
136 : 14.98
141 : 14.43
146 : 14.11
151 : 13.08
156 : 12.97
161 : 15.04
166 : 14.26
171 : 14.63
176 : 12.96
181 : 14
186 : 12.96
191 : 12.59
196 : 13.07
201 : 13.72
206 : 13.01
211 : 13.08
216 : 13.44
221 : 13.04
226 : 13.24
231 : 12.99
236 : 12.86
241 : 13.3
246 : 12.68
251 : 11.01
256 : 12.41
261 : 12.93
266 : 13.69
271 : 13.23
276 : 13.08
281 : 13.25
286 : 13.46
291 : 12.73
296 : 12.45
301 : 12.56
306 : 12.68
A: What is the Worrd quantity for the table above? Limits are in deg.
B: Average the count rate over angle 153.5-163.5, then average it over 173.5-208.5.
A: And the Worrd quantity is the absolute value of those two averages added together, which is 27.2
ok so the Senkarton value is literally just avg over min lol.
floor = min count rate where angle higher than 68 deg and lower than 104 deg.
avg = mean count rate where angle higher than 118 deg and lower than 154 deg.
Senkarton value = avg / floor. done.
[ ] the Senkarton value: 1.12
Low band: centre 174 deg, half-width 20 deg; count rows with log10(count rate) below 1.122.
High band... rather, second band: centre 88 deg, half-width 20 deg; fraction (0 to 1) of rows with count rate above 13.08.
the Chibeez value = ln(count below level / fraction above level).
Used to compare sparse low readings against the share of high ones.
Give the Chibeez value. 1.67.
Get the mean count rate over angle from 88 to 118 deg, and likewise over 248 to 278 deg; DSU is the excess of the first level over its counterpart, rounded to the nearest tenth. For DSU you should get 1.3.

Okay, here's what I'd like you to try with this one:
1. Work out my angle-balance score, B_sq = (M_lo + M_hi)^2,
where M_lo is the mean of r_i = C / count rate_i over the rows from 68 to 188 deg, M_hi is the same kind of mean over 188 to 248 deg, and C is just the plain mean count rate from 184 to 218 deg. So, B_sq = 3.82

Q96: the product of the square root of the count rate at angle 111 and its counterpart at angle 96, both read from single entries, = 13.5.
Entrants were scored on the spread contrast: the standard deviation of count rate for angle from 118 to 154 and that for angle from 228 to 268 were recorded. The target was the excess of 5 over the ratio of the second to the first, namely 3.6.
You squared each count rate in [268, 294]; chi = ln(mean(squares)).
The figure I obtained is 5.15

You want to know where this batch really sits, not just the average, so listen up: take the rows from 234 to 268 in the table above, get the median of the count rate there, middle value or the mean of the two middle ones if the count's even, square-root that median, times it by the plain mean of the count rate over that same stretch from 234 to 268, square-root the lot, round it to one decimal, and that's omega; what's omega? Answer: 6.7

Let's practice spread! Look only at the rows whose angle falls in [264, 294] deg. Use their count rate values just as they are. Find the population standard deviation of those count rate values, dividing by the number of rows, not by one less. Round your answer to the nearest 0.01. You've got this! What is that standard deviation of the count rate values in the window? 0.30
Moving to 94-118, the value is 0.56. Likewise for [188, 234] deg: 0.30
